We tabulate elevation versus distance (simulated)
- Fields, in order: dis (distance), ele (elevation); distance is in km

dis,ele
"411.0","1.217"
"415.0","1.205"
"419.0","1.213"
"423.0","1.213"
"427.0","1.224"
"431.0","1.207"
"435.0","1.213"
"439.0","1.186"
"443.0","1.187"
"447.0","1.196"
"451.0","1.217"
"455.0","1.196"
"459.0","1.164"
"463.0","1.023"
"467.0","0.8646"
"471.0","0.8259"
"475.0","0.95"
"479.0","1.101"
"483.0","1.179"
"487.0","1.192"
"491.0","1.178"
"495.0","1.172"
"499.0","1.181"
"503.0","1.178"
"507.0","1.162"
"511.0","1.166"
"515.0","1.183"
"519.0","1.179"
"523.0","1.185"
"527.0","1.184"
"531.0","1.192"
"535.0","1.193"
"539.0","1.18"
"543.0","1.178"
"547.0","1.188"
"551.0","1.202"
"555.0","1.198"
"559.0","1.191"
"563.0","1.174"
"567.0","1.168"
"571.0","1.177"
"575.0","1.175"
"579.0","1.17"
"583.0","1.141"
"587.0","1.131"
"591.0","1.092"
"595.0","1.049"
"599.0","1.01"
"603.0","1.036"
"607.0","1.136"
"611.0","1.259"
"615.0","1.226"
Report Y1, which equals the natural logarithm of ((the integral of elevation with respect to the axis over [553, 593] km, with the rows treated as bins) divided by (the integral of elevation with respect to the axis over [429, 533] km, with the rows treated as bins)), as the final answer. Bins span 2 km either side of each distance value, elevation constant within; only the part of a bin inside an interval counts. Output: -0.9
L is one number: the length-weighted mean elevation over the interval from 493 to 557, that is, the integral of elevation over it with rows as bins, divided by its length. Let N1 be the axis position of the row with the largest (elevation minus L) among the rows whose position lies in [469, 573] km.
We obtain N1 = 551.0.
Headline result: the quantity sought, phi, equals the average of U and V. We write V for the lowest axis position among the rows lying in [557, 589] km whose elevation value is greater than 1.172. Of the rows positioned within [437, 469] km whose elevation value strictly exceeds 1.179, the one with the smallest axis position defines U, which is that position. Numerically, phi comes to 499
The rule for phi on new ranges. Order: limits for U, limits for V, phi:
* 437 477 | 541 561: 491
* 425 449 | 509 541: 471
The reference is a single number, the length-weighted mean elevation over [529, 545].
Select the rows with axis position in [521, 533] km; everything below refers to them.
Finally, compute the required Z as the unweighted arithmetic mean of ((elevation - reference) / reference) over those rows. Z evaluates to 0.001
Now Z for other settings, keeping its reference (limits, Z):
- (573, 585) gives -0.020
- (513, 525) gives -0.003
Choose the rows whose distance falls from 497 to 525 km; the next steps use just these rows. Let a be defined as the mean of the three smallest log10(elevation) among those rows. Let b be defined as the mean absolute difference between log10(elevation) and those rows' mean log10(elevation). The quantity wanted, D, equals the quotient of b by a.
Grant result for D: 0.0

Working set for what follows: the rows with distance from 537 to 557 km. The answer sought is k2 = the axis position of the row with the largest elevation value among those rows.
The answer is 551.0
